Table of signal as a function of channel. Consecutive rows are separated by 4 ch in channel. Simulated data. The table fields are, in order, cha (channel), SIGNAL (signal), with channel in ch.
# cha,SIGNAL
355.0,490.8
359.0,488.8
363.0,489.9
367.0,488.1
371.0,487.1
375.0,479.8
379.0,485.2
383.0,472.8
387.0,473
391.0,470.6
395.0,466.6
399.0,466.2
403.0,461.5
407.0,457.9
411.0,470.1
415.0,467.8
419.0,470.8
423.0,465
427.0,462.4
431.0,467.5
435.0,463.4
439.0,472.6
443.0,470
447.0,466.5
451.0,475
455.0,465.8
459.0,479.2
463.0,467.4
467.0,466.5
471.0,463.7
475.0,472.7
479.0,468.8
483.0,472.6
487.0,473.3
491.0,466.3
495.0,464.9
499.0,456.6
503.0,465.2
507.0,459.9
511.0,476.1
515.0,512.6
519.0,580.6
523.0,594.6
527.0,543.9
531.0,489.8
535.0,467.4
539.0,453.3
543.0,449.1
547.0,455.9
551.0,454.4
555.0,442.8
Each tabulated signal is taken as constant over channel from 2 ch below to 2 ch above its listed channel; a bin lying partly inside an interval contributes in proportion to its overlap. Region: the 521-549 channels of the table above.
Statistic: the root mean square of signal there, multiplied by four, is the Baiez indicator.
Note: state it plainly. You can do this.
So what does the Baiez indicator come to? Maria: 1984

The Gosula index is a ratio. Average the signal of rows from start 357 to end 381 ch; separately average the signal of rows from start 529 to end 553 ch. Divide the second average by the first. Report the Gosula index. 0.95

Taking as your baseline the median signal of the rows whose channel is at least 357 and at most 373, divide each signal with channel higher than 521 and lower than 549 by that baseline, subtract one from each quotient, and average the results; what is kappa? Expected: 0.01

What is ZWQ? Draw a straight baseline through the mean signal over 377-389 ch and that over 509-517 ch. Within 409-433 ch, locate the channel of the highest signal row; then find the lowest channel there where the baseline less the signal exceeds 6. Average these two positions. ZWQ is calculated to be 415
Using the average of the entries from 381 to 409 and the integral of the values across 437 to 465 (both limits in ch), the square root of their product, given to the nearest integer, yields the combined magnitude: 2481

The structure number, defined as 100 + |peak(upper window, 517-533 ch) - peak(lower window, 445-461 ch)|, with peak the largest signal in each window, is 215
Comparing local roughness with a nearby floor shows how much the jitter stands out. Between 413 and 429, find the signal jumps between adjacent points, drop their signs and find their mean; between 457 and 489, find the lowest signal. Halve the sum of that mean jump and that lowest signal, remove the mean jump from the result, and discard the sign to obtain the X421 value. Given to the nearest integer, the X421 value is 230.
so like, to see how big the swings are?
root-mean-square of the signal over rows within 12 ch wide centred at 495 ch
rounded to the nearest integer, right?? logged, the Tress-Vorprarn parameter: 463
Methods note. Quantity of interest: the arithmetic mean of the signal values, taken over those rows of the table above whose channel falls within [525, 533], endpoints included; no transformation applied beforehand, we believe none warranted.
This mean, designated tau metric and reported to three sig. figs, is 517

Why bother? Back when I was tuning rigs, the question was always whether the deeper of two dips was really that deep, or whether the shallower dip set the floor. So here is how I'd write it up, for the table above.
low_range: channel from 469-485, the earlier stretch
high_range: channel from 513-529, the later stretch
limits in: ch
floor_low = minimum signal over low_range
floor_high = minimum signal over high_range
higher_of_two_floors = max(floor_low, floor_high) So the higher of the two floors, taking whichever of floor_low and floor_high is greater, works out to 513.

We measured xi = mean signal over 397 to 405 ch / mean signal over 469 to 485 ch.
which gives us 0.99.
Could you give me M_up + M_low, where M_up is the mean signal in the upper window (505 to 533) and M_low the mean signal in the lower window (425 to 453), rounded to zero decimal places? 991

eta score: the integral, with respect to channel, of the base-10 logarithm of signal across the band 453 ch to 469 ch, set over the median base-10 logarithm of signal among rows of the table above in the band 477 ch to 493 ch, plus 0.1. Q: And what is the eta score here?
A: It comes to 16.1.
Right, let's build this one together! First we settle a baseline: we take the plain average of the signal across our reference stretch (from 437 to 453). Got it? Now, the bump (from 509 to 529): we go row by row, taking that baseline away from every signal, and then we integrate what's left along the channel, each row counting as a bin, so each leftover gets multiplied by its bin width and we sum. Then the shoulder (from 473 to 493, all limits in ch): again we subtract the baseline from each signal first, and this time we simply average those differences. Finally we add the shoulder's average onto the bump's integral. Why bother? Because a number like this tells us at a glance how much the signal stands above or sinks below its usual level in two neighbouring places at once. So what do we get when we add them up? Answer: 1410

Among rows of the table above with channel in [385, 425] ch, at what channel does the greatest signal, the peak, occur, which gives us 387.0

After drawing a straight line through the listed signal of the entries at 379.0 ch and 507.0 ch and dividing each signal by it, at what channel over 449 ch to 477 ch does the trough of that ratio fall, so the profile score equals 455.0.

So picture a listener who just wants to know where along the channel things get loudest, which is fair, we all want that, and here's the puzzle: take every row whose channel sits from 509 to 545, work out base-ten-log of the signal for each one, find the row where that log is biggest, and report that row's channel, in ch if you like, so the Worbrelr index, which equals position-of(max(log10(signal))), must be 523.0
